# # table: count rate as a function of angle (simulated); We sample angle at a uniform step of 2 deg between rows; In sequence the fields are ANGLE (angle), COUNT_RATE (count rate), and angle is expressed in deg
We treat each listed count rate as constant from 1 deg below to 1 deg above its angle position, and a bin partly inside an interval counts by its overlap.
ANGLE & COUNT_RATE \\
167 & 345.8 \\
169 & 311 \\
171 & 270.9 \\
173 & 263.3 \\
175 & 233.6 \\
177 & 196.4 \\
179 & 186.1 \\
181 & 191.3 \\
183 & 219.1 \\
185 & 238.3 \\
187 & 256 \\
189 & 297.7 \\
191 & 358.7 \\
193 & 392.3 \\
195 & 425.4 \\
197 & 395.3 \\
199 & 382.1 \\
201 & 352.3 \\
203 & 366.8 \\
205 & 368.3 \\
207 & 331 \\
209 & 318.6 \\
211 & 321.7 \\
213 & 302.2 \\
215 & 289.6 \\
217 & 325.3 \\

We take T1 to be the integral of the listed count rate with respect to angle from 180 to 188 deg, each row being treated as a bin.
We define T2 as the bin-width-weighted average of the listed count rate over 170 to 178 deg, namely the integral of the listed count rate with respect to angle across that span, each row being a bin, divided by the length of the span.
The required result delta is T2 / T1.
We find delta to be 0.13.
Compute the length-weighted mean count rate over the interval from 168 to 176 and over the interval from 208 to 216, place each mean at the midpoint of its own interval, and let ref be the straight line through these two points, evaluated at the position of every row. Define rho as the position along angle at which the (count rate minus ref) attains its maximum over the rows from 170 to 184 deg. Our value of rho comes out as 171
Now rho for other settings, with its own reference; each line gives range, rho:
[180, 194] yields 193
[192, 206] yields 195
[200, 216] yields 203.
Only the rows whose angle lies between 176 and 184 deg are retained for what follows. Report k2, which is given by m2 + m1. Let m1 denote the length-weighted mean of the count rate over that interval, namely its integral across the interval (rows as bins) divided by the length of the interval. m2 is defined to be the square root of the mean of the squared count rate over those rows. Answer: 397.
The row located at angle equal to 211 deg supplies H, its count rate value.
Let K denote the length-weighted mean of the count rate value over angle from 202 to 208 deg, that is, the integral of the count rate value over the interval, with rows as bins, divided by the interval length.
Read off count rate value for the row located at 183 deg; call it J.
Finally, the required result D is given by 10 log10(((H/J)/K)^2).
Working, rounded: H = 321.7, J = 219.1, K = 355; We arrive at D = -47.7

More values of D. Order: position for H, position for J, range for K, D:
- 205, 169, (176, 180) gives -44.2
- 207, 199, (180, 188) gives -48.3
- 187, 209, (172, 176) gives -49.8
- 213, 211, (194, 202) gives -52.3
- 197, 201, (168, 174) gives -48.0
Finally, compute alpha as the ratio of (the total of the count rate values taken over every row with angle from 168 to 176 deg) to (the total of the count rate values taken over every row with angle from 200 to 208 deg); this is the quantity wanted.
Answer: 0.8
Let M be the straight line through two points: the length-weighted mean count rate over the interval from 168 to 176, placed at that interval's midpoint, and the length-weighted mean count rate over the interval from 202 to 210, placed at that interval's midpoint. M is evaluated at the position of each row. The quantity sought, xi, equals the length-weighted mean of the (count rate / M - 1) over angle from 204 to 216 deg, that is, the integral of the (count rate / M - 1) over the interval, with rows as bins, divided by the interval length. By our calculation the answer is -0.09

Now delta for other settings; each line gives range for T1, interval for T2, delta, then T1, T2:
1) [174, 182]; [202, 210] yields 0.21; 1615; 346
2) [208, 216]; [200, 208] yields 0.14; 2464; 355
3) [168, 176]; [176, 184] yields 0.09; 2158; 198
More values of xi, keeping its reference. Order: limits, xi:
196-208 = 0.09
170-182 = -0.19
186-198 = 0.12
